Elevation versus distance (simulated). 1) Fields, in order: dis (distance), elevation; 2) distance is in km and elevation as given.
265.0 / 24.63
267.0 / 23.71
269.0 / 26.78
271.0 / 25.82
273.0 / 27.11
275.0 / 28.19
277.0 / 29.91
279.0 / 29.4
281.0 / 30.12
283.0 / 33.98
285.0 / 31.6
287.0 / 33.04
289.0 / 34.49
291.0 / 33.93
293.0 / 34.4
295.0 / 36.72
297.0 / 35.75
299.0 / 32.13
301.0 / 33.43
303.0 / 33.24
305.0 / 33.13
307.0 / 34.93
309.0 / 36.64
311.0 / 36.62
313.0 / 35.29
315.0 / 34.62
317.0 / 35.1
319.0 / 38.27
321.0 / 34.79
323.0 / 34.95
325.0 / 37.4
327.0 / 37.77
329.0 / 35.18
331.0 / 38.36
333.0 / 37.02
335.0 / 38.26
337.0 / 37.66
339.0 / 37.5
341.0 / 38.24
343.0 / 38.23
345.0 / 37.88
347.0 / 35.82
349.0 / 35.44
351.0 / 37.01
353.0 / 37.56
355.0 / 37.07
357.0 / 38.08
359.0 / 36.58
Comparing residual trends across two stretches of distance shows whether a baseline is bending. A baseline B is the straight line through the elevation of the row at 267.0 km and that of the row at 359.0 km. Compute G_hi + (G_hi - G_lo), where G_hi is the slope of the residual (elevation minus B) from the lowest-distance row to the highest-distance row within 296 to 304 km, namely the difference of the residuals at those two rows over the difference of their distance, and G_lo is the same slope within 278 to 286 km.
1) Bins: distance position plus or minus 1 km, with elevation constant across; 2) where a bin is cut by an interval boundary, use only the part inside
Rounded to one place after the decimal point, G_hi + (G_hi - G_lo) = -1.3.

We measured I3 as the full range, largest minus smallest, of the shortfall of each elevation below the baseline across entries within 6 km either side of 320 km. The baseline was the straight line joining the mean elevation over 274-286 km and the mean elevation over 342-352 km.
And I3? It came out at 3.7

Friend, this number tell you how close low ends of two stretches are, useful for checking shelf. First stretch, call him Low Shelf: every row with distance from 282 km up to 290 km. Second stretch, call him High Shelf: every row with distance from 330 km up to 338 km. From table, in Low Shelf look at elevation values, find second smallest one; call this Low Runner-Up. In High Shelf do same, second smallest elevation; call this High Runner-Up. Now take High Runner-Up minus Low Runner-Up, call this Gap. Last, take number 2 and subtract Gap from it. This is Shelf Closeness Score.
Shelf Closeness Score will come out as -2.6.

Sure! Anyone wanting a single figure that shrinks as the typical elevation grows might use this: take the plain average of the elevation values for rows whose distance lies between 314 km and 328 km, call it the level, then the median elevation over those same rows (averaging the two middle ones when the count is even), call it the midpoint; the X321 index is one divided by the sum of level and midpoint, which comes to 0.0140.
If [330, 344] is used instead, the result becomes 0.0131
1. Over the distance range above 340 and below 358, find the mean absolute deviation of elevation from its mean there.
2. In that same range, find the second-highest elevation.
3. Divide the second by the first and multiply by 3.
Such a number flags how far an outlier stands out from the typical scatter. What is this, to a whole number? 140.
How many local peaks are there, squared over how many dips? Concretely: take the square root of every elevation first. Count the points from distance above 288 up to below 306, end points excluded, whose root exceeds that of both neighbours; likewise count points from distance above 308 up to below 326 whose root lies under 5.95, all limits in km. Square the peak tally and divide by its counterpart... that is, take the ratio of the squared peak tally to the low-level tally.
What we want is 0.8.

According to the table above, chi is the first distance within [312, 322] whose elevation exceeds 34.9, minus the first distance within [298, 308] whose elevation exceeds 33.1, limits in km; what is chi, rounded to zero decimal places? 12 km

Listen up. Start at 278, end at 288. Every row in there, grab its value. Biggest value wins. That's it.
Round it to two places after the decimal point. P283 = 33.98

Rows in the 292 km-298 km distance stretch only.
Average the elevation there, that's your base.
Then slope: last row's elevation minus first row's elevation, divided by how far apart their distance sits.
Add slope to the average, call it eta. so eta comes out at 36.0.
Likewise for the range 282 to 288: 32.6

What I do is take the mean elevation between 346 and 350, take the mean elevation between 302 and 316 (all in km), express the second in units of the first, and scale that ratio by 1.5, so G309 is 1.5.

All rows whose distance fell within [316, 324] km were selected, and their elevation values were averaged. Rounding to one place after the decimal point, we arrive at 35.8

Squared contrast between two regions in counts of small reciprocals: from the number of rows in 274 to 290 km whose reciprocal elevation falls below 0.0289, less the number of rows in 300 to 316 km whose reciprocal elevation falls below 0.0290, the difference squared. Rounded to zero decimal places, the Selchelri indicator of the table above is 25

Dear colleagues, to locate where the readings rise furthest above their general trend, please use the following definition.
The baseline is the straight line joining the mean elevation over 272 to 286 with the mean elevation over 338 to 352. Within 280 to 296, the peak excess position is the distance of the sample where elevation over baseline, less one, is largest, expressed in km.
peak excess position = 295.0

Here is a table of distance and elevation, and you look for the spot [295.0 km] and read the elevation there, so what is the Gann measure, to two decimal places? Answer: 36.72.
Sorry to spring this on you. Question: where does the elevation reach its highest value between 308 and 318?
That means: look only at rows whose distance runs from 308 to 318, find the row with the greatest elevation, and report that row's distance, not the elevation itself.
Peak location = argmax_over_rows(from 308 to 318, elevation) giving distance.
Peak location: 309.0 km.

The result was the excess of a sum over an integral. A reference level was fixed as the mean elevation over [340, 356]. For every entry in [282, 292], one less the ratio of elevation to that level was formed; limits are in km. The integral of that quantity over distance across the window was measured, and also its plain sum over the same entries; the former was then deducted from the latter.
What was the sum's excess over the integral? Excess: -0.50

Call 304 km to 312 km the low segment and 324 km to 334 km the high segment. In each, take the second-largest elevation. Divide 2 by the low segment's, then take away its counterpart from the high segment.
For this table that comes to -37.7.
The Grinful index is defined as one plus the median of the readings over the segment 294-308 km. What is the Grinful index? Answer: 34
